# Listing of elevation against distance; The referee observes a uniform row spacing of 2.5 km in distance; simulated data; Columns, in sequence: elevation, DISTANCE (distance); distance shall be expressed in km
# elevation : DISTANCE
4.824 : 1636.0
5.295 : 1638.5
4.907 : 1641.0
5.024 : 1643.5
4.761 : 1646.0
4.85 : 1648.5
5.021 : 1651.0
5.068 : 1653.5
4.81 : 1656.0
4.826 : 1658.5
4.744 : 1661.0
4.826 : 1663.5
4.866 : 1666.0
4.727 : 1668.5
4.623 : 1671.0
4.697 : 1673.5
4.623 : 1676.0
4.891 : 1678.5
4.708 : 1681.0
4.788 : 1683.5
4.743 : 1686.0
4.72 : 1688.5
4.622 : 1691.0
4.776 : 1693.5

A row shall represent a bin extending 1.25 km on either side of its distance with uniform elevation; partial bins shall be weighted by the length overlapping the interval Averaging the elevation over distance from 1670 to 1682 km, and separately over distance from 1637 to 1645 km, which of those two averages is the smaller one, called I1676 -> 4.71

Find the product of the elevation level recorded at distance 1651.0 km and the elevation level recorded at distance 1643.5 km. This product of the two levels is 25.2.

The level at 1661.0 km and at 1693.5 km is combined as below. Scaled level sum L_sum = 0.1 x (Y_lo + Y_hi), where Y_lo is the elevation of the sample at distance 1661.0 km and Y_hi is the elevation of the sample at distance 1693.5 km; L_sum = 0.95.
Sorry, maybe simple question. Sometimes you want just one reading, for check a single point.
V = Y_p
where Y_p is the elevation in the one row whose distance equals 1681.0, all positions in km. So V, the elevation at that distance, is 4.708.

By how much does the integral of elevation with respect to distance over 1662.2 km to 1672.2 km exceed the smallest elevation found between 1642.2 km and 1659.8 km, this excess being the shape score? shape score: 43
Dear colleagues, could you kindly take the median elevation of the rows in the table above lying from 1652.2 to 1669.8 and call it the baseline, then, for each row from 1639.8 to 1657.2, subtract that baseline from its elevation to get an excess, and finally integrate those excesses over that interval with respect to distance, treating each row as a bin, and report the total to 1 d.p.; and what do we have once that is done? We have 1.6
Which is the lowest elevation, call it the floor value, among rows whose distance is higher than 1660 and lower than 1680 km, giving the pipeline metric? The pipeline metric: 4.623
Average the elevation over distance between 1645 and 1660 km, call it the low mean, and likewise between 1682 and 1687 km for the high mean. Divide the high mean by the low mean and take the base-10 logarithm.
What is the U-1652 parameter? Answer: -0.011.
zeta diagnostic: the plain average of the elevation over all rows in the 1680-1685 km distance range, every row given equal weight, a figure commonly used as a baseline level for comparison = 4.75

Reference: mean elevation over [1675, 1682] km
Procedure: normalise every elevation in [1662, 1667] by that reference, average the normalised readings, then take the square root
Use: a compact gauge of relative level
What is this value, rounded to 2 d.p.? 1.01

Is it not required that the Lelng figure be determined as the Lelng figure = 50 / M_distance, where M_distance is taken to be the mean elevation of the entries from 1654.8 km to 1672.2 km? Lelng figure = 10.5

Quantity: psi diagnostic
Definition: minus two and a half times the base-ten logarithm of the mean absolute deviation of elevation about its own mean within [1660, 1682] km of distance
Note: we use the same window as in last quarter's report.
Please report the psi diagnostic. 2.8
